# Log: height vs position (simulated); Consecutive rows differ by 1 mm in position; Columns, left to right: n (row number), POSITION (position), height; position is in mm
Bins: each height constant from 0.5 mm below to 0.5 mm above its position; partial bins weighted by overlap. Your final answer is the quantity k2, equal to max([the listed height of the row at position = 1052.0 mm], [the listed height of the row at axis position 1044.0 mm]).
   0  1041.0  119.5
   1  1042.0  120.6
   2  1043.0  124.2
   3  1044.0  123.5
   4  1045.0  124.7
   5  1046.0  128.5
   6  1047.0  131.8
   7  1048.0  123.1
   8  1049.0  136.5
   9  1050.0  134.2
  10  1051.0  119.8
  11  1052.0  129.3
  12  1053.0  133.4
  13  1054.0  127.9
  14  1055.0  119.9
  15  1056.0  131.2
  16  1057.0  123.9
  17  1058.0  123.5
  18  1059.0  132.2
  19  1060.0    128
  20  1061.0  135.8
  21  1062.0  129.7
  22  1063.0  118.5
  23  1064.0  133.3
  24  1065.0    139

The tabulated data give 129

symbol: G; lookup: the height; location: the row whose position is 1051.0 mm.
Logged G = 119.8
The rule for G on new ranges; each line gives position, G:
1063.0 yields 118.5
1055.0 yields 119.9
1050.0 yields 134.2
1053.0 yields 133.4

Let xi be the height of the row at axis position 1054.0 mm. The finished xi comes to 127.9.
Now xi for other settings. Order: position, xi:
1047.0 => 131.8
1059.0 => 132.2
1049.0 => 136.5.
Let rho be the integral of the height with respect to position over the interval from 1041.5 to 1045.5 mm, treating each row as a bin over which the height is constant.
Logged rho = 493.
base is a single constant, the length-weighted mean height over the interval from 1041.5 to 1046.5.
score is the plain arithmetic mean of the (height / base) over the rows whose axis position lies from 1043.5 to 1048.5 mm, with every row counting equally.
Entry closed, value 1.02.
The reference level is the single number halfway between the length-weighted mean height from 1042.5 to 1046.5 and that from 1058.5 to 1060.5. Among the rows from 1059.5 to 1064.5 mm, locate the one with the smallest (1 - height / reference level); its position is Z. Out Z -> 1061.0 mm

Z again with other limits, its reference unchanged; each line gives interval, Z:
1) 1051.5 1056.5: 1053.0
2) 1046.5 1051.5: 1049.0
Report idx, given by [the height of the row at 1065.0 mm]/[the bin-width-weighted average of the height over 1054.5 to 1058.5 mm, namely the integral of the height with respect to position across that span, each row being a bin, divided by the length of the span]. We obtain 1.12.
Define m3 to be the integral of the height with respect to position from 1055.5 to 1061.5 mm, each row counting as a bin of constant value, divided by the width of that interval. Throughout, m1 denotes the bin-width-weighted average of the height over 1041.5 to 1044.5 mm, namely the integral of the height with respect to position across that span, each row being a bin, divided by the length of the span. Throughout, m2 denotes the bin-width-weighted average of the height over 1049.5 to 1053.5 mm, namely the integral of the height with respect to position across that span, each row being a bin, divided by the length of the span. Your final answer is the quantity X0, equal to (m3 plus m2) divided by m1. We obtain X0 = 2.10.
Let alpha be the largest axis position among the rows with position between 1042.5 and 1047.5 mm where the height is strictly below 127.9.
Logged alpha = 1045.0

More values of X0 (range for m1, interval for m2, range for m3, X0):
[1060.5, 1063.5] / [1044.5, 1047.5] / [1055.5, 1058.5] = 1.99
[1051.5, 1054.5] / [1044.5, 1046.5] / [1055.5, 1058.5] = 1.94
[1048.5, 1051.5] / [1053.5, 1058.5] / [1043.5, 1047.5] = 1.94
